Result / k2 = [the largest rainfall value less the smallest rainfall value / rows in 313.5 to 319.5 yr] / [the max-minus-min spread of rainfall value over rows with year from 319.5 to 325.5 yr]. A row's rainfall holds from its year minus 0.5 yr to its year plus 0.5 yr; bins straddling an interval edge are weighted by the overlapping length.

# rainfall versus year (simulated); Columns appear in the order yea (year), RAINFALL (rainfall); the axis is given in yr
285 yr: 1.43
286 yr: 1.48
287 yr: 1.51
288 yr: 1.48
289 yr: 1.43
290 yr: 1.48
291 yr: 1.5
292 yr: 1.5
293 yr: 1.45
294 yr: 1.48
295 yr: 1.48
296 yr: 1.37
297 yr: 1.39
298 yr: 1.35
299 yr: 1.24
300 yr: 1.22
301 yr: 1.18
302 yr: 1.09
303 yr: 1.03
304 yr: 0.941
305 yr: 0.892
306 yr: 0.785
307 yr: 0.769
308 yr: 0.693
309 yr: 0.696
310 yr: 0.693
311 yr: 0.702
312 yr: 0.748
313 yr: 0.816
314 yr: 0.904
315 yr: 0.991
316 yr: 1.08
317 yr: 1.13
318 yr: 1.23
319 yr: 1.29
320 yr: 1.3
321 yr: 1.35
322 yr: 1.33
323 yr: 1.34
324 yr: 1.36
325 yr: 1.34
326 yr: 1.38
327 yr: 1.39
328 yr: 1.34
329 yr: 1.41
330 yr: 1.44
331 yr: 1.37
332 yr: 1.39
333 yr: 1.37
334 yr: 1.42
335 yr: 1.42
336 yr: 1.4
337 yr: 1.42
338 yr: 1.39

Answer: 6.4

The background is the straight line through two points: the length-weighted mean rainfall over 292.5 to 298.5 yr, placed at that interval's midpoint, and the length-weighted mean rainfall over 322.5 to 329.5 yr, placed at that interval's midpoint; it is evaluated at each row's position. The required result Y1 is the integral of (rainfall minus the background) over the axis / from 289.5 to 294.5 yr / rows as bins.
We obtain 0.3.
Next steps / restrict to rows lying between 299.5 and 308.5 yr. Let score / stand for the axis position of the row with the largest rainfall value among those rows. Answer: 300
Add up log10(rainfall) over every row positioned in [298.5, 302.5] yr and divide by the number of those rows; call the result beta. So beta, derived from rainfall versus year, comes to 0.07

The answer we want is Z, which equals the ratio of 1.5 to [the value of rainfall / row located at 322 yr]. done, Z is 1.1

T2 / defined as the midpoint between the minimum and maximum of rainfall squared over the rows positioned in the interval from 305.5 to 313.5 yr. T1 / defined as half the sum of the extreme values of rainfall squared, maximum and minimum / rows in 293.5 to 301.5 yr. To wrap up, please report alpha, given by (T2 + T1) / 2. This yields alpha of 1.2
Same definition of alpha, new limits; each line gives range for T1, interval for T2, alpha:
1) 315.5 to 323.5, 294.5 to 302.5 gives 1.6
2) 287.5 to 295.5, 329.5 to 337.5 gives 2.1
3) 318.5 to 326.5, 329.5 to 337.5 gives 1.9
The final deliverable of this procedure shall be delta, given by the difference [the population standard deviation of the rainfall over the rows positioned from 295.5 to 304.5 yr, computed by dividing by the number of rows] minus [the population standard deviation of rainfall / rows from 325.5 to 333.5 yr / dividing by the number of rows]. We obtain 0.12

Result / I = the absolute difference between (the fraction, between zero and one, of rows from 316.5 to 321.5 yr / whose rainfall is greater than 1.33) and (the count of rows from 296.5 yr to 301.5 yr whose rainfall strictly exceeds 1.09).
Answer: 4.8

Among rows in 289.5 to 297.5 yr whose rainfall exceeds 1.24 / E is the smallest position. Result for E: 290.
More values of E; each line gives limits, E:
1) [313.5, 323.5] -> 319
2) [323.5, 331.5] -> 324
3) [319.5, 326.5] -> 320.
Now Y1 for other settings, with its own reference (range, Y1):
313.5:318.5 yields -1.6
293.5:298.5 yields 0.0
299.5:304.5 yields -1.6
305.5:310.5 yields -3.4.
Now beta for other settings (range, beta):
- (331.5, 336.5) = 0.15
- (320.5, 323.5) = 0.13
